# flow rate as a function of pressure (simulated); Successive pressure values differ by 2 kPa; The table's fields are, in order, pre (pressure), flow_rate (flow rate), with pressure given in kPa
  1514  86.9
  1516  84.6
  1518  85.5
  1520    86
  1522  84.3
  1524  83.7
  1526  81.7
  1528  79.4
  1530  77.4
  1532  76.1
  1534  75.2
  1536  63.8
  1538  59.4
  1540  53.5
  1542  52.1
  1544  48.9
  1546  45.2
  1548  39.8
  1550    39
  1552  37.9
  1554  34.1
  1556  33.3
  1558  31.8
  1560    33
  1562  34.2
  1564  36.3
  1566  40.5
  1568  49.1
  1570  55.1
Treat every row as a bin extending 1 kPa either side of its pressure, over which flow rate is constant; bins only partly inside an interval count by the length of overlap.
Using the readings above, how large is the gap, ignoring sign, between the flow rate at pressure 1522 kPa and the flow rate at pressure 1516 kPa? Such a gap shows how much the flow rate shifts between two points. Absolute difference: 0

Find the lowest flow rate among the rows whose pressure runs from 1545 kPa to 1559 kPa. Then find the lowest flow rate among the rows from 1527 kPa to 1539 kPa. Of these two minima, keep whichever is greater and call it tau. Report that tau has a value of 59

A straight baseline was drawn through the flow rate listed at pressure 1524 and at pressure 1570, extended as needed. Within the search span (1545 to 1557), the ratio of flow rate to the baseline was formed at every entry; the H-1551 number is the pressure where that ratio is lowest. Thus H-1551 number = 1556 kPa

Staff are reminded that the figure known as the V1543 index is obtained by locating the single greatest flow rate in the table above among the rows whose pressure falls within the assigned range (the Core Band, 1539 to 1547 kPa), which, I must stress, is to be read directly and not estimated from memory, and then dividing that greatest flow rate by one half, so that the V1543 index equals 107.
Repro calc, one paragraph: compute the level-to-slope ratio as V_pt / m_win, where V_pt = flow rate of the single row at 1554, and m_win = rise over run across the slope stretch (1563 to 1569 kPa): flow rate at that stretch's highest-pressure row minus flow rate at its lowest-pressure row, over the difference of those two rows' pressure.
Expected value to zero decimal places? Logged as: 11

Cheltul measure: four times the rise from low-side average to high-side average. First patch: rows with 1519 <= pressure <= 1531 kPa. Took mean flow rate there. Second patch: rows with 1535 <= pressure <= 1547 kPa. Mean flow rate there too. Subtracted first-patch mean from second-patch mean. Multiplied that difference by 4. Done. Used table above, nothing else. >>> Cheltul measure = -113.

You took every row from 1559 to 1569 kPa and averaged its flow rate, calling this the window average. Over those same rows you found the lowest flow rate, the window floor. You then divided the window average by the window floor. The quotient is 1.17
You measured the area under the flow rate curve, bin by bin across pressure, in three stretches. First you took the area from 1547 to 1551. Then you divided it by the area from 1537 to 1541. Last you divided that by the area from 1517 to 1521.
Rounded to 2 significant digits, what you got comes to 0.0020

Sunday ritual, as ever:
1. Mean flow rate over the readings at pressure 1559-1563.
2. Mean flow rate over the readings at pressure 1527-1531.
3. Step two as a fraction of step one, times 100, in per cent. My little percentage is 233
